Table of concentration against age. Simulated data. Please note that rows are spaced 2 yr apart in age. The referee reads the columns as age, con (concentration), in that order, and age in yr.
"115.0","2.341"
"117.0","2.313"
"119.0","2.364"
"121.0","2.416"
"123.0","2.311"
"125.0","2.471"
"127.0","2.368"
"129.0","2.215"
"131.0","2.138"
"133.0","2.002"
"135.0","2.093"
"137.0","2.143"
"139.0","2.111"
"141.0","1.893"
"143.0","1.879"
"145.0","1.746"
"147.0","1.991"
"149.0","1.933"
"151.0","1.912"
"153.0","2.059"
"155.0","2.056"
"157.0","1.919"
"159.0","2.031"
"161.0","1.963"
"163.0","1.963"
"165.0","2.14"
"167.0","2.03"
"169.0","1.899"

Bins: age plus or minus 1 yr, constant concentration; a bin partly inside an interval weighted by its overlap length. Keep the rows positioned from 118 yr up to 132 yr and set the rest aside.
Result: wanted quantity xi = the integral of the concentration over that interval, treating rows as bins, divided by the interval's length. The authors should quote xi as 2.33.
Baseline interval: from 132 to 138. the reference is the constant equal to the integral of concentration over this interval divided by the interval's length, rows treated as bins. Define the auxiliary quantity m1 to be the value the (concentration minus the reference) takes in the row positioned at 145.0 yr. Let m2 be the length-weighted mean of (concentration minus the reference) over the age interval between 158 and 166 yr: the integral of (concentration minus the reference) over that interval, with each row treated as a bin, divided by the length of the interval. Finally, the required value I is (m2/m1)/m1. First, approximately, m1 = -0.33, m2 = -0.06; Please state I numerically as 0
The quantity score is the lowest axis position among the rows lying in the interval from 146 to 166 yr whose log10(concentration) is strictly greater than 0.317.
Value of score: 165.0 yr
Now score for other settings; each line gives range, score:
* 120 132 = 121.0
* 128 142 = 129.0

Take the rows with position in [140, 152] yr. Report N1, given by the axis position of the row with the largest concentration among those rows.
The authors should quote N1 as 147.0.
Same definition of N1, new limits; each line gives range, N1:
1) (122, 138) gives 125.0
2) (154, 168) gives 165.0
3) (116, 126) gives 125.0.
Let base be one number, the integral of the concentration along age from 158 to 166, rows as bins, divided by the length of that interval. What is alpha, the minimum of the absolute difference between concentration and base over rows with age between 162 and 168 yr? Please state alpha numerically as 0.006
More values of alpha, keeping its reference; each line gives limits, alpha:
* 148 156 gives 0.032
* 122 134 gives 0.022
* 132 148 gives 0.022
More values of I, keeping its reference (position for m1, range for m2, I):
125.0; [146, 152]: -1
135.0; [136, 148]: -636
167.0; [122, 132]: 91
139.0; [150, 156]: -70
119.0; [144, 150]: -2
